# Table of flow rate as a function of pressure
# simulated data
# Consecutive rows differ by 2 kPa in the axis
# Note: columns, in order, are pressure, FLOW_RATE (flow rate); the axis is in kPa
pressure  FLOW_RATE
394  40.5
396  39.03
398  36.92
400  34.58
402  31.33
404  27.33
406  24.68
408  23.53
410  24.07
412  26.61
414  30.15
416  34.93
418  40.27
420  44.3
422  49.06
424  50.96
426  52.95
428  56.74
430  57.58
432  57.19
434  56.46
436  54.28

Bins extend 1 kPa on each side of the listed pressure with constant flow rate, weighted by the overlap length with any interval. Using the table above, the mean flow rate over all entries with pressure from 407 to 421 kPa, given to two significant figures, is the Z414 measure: 32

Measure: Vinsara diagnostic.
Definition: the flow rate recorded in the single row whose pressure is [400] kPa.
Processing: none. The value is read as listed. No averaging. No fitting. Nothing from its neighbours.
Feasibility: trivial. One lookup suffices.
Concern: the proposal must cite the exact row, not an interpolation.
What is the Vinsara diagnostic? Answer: 34.58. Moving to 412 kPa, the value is 26.61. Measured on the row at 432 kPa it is 57.19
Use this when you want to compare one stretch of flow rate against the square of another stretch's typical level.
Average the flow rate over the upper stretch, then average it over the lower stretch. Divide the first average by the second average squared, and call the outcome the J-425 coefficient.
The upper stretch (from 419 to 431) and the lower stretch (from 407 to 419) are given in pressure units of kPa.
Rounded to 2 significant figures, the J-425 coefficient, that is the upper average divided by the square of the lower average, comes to 0.058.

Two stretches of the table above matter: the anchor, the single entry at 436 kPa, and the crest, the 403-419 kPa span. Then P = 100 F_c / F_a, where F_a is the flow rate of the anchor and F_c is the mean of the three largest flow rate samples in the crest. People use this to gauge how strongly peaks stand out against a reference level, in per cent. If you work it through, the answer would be 64.7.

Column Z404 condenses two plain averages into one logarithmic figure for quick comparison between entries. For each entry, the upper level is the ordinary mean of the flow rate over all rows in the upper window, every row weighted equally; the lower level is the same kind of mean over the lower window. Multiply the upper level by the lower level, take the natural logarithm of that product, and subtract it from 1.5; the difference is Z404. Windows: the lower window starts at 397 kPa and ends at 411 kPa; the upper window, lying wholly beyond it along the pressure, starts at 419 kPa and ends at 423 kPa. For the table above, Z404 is -5.71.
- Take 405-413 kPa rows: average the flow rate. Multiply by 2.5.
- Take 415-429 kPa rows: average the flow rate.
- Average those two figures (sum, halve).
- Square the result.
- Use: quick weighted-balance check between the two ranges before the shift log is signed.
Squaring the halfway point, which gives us 2961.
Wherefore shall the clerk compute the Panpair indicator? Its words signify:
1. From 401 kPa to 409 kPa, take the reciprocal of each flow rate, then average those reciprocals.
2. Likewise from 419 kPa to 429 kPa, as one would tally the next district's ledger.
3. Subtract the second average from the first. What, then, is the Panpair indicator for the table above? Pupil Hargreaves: 0.0181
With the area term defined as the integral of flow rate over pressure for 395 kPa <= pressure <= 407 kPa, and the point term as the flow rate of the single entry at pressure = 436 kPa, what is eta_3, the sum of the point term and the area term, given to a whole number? 442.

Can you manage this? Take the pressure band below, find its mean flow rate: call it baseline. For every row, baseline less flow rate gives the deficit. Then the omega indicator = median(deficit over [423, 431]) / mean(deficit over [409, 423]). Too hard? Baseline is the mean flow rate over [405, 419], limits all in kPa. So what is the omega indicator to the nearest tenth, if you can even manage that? 4.0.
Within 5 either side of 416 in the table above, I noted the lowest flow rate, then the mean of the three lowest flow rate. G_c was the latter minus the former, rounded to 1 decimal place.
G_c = 4.0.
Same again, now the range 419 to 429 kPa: 3.8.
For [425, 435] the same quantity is 2.4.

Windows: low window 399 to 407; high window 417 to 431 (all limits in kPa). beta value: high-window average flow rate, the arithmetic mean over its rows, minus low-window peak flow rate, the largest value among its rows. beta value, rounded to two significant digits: 16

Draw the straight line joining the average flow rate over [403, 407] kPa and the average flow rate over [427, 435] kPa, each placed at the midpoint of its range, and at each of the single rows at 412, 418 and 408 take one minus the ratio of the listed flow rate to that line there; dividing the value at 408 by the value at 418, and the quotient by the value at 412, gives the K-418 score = 31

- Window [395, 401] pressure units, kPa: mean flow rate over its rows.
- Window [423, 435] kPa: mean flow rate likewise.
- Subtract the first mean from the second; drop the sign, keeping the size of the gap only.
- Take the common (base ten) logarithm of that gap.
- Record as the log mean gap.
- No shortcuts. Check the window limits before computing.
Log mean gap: 1.3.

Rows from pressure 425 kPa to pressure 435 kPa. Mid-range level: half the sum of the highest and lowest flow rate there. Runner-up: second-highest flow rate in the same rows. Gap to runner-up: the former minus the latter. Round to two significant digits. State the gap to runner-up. -1.9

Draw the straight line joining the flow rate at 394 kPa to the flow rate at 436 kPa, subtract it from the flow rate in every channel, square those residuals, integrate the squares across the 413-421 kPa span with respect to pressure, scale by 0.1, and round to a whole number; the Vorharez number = 108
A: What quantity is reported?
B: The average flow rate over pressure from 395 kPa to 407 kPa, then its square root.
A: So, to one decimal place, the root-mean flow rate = 5.7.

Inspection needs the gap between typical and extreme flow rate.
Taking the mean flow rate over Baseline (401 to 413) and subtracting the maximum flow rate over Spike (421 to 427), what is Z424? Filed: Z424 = -27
